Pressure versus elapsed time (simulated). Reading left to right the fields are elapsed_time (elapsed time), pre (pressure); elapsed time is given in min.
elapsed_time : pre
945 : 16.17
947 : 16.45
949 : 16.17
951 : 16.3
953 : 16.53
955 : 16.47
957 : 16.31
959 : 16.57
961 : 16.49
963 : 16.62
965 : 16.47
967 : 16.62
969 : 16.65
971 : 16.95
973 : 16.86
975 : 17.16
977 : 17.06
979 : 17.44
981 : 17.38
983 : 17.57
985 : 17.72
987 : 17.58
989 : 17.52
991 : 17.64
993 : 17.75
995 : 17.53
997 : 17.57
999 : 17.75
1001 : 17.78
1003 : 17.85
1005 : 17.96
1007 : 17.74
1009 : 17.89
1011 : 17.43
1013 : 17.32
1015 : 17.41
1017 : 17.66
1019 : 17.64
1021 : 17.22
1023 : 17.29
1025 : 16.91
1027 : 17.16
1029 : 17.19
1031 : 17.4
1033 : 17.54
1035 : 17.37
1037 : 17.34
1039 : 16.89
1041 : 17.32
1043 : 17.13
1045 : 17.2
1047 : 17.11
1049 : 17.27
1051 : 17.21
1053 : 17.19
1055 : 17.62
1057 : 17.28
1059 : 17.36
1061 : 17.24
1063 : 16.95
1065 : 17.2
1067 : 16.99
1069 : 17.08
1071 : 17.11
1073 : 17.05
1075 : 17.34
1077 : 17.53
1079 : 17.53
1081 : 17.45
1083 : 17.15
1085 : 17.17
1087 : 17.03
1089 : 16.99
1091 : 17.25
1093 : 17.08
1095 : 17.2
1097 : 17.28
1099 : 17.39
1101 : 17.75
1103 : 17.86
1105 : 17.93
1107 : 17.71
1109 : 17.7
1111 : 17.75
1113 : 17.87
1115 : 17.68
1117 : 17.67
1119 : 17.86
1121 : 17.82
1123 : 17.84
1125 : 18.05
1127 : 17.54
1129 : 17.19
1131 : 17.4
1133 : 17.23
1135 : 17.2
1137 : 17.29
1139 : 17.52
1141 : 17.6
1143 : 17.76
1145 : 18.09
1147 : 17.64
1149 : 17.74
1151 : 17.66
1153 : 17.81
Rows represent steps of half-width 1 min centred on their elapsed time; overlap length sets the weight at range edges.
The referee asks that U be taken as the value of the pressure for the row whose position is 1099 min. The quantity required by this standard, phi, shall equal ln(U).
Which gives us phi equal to 2.86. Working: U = 17.39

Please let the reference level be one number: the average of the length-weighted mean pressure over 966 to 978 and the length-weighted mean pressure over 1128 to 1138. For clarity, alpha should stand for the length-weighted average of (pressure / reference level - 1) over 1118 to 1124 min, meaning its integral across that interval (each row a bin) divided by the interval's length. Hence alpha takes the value 0.045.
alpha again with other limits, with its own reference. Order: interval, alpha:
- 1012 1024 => 0.021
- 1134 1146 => 0.030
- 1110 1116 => 0.041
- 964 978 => -0.015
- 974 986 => 0.018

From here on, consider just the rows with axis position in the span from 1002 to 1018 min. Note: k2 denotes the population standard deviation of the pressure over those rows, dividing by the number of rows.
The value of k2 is 0.23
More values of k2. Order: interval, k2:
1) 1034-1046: 0.17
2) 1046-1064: 0.17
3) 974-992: 0.21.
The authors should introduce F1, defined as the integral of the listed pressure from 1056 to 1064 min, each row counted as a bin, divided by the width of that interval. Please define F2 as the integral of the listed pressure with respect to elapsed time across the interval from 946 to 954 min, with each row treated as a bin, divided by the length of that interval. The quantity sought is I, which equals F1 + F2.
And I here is 33.6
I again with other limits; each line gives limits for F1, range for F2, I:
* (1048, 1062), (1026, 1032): 34.6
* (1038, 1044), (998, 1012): 34.9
